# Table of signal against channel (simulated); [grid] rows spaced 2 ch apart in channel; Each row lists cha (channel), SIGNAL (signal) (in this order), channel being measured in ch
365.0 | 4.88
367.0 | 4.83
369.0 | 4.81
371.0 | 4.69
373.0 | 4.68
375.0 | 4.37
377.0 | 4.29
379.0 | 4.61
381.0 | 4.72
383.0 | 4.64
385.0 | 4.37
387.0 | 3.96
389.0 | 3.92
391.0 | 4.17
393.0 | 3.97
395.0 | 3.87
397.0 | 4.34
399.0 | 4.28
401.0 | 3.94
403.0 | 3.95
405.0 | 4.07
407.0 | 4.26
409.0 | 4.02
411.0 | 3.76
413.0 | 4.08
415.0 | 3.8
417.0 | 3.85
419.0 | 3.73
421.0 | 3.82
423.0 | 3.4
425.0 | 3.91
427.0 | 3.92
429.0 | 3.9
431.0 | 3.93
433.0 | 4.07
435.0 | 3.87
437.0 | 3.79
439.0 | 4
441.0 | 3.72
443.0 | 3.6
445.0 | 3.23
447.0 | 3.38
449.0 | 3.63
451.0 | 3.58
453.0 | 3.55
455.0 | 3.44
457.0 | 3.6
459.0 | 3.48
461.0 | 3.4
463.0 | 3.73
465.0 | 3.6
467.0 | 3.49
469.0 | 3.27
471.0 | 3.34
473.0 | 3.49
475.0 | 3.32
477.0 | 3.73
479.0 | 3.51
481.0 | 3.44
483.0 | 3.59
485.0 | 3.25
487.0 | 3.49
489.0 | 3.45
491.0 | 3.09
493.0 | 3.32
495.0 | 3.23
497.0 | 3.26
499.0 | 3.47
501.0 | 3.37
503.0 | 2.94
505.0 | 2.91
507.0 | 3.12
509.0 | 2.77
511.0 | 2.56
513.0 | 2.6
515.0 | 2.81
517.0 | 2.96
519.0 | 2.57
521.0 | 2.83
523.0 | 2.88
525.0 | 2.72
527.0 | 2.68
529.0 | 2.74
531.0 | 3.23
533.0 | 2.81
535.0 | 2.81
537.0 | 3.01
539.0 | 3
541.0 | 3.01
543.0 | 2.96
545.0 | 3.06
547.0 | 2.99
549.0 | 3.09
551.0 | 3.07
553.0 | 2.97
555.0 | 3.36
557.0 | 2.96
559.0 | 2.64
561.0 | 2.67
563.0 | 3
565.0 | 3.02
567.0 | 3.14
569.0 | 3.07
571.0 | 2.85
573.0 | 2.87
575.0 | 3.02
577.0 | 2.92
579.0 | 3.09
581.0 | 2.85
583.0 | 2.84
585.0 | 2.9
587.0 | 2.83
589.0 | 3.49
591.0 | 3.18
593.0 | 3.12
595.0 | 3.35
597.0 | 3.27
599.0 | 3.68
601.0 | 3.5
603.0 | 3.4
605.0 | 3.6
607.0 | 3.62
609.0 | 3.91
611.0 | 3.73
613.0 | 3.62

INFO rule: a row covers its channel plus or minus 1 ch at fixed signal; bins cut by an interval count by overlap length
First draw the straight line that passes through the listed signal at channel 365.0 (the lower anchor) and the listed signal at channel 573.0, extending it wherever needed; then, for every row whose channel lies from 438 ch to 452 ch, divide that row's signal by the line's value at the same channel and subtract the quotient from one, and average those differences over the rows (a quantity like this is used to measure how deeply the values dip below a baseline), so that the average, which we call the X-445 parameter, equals 0.126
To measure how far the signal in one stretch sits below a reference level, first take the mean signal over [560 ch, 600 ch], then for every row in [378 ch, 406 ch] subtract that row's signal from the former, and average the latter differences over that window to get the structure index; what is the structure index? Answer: -1.1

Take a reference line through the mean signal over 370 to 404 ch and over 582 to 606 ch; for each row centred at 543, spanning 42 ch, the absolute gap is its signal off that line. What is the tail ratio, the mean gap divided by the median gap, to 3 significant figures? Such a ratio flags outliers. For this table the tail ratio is 1.08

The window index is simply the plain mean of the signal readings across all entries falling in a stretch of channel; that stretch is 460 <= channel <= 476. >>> 3.5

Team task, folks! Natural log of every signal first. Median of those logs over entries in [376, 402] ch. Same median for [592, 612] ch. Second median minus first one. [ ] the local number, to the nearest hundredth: -0.19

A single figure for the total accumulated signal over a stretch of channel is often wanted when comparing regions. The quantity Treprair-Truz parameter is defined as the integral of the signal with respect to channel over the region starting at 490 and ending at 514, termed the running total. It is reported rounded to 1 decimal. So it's 73.3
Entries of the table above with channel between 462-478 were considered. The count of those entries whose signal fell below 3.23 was 0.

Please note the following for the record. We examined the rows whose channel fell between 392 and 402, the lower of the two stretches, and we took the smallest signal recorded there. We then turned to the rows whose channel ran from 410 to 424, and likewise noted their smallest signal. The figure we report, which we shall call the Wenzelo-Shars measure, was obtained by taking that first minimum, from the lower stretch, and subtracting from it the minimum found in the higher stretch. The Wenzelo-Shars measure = 0.47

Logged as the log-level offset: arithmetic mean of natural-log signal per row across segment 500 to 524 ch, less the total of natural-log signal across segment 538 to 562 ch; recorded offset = -12.0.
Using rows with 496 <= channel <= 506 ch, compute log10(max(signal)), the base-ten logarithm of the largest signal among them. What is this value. 0.54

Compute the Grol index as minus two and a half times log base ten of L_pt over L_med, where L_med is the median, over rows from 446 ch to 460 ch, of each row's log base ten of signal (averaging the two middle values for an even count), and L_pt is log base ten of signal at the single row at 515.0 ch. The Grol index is 0.22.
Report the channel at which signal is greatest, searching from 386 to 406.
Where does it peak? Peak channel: 397.0 ch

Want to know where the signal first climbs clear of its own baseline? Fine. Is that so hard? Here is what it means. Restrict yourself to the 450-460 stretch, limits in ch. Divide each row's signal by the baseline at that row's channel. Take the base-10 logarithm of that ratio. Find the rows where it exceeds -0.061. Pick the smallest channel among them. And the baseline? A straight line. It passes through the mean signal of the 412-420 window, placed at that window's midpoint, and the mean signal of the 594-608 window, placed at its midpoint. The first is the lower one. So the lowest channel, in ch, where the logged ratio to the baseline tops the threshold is 451.0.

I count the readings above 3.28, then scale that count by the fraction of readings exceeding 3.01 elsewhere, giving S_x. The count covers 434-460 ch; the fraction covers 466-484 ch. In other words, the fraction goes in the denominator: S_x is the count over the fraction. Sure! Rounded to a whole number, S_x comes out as 12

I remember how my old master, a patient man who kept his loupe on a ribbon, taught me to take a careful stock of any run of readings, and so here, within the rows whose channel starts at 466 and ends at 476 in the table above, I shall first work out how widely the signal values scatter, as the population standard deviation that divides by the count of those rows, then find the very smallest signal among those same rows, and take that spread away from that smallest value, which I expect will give 3.18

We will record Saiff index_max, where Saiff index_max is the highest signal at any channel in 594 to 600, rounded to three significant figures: 3.68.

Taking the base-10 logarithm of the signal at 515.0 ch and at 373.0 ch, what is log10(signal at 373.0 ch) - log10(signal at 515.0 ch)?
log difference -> 0.22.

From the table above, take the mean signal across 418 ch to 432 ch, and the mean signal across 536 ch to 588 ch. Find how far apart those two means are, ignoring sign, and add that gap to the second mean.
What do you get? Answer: 3.80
